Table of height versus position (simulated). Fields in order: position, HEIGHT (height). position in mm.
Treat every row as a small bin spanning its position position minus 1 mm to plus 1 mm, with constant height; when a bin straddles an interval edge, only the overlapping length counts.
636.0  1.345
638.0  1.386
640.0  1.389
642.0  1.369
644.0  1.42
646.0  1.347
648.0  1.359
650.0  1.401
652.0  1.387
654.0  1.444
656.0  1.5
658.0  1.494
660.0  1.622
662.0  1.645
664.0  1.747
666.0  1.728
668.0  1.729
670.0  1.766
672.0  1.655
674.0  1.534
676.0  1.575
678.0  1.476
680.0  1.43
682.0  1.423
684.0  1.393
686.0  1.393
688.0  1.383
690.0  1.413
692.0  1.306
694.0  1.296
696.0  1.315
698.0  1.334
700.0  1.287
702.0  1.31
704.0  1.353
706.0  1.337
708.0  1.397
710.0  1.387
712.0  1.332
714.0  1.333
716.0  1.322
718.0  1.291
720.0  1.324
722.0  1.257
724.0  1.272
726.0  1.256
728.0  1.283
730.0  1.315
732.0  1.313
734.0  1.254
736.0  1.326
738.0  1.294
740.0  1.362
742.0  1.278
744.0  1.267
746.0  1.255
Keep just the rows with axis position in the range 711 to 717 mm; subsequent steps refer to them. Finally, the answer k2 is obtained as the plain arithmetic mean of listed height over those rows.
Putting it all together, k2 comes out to 1.33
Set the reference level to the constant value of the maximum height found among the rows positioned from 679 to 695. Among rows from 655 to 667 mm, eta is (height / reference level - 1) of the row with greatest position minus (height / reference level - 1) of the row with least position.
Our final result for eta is 0.16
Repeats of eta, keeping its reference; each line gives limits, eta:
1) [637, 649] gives -0.02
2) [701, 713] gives 0.02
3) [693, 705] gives 0.04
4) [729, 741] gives 0.03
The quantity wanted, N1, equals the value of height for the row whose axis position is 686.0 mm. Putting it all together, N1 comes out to 1.393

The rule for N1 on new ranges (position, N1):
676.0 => 1.575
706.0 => 1.337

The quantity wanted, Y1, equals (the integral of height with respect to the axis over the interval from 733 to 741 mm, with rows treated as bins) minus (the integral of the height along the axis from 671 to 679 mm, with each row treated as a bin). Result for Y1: -2.0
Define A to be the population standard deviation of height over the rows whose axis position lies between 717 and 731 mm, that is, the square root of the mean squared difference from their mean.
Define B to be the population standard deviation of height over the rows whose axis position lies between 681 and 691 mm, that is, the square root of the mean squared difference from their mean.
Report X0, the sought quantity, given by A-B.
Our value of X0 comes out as 0.010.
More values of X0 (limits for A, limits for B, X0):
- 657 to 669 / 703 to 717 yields 0.061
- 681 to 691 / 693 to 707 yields -0.007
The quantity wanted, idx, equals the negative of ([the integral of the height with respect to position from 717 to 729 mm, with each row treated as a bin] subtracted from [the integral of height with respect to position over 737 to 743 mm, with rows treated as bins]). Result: 7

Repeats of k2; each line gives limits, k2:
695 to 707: 1.32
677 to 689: 1.42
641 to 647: 1.38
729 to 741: 1.31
